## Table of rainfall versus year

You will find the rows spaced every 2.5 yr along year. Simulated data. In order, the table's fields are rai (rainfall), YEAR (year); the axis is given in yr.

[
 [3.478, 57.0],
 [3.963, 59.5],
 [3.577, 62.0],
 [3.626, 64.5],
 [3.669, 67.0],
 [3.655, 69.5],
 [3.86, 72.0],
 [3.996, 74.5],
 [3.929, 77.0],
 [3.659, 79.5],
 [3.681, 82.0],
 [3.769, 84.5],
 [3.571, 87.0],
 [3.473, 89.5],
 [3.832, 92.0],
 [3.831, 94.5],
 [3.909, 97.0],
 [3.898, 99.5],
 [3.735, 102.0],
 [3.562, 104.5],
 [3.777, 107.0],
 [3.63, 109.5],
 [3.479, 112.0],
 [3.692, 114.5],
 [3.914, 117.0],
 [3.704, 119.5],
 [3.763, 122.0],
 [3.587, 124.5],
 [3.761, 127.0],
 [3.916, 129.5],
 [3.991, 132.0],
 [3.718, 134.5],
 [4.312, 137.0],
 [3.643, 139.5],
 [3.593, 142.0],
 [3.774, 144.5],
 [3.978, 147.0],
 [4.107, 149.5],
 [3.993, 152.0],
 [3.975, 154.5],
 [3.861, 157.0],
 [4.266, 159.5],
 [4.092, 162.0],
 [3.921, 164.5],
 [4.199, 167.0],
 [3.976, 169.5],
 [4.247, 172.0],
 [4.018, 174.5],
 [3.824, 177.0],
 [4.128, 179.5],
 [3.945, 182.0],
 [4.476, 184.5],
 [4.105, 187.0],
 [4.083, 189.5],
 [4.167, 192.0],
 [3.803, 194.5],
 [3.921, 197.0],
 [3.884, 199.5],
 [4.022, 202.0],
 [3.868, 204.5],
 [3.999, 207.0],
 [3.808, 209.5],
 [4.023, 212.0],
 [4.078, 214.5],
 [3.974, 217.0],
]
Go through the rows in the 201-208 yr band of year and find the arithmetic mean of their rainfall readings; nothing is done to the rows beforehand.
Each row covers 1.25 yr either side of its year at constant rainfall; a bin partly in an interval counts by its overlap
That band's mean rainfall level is 3.96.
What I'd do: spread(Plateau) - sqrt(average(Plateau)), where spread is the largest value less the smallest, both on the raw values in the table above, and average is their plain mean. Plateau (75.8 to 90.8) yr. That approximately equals -1.46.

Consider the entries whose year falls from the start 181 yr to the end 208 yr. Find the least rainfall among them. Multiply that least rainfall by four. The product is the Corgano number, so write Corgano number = 15.2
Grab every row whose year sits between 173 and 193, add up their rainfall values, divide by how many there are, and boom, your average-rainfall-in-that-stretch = 4.09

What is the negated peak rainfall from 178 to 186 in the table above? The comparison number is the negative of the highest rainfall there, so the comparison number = -4.48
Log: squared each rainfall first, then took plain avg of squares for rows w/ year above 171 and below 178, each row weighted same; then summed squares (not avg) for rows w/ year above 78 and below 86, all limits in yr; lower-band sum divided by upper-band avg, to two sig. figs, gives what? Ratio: 2.5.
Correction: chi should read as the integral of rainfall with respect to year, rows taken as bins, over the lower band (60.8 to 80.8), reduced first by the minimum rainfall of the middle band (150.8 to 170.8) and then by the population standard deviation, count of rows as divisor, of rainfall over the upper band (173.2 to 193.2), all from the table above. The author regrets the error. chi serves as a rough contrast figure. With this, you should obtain 70.89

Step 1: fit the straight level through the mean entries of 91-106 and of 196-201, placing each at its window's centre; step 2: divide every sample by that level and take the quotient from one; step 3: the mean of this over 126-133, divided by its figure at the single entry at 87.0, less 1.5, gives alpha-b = -1.8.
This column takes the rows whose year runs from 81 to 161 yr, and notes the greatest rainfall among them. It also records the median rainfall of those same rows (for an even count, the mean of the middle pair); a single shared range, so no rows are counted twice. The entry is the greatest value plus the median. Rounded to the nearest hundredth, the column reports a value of 8.08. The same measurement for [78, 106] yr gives 7.64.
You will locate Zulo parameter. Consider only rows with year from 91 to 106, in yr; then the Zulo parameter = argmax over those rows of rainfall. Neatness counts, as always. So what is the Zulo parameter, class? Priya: 97.0 yr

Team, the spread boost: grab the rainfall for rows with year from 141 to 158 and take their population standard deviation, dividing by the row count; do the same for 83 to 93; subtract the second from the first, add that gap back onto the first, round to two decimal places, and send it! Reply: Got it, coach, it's 0.17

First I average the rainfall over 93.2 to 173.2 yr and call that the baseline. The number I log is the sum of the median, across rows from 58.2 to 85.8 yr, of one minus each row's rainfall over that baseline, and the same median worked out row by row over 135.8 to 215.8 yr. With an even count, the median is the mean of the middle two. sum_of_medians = 0.016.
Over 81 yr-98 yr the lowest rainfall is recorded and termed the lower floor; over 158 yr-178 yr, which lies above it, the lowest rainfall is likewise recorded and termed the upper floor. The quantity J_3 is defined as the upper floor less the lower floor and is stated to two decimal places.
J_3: 0.35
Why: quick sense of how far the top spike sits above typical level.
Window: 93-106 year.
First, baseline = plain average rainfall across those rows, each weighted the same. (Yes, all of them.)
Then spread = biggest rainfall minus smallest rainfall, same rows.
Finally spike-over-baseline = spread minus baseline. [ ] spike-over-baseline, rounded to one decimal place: -3.4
